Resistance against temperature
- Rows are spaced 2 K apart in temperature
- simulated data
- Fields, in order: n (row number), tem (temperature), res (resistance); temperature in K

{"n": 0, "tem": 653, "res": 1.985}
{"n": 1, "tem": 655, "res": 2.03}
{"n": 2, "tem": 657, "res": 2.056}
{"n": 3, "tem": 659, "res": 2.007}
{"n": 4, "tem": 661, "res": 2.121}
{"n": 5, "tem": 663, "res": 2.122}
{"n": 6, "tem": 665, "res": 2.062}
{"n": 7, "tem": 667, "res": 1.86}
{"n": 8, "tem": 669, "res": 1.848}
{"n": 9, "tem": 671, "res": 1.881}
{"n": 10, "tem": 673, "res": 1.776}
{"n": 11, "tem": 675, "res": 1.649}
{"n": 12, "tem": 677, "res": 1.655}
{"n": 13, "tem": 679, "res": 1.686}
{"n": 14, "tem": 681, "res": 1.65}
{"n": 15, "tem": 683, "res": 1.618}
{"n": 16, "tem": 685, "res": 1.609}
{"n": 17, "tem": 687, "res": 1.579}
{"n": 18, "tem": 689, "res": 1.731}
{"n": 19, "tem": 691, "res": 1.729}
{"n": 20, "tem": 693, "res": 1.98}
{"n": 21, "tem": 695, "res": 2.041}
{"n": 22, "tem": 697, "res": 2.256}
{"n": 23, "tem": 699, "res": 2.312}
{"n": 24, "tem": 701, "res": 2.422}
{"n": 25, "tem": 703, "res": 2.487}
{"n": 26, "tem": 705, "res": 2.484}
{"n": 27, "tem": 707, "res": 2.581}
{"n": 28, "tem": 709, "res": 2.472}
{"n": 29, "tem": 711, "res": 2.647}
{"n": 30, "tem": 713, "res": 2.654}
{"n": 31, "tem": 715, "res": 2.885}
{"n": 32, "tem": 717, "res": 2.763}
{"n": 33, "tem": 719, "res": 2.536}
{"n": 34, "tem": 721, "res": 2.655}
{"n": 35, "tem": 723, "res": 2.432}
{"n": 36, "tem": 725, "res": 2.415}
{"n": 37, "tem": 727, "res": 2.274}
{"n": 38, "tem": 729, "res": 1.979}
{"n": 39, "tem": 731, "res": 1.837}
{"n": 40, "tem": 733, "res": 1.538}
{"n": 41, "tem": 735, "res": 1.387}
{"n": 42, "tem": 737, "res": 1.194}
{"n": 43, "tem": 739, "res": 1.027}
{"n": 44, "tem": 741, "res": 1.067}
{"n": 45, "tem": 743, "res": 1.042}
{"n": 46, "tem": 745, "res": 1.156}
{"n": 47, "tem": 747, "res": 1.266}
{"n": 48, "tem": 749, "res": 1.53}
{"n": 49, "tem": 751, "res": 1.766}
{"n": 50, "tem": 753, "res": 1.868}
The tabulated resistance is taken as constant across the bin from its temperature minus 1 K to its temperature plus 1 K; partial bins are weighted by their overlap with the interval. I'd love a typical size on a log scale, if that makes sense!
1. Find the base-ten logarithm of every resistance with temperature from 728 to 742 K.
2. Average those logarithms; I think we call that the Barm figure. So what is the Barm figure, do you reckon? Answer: 0.14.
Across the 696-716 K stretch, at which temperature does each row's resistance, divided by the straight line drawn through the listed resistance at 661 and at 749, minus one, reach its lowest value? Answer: 697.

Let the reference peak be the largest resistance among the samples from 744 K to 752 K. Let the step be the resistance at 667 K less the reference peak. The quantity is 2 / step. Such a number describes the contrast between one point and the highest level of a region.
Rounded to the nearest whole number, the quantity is 21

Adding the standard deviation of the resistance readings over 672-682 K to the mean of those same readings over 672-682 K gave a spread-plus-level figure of 1.7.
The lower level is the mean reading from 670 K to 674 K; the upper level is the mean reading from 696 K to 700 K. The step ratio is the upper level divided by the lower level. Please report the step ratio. 1.2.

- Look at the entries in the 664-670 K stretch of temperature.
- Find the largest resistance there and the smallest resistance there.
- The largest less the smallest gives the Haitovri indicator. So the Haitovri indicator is 0.21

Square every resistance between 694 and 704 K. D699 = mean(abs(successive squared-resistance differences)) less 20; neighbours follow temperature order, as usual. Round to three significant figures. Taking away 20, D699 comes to -19.5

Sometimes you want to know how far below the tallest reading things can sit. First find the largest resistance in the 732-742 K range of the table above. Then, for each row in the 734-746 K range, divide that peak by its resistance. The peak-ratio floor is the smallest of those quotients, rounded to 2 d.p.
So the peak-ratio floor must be 1.11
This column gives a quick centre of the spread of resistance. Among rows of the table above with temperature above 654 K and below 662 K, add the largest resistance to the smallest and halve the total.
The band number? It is 2.1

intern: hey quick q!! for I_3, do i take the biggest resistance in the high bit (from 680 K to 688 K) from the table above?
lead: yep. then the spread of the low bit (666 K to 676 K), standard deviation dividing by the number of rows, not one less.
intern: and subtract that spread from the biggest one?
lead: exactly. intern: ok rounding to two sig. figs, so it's 1.6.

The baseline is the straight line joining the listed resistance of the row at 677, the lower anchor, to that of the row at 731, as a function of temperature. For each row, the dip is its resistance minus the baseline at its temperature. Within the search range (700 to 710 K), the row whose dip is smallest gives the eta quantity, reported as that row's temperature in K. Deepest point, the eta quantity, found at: 701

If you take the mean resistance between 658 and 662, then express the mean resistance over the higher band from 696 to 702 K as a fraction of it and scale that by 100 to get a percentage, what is 113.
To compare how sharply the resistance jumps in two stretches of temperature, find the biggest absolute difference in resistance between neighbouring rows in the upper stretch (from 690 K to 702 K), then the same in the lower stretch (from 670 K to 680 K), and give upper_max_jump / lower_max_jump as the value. 1.98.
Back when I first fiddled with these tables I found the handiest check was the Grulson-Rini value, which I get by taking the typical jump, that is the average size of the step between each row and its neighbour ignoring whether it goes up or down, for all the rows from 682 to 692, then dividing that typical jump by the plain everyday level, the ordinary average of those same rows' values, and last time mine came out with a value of 0.029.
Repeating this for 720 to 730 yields 0.072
